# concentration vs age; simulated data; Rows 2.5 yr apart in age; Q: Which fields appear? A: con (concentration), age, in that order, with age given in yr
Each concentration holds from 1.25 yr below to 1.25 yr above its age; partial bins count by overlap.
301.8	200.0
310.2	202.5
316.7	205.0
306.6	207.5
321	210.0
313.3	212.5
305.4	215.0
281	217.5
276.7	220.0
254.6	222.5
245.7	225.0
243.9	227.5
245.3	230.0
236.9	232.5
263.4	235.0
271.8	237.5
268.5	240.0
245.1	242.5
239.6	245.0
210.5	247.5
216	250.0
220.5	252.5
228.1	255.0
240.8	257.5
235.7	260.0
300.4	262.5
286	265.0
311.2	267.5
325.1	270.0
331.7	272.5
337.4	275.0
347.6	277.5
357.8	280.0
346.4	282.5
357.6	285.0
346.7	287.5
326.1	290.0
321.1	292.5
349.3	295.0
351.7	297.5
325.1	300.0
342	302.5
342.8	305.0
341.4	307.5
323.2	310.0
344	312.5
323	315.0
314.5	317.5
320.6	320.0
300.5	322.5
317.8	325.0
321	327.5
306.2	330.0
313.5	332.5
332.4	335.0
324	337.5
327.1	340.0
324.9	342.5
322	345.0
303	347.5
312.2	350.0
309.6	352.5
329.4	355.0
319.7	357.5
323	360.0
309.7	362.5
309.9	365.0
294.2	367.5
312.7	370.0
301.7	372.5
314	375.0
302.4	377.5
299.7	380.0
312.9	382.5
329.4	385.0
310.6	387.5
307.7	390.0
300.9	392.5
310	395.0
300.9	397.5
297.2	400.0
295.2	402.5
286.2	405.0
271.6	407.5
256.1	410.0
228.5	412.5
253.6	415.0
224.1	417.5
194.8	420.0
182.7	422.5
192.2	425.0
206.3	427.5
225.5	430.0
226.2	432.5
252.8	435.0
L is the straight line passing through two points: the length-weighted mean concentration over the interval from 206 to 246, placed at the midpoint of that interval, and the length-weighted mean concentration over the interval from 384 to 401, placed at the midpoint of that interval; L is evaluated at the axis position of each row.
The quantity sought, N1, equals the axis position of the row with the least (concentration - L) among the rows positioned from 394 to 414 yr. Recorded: 412.5 yr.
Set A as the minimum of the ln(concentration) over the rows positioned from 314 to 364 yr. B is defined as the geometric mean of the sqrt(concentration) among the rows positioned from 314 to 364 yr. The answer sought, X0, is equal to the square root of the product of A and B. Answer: 10.1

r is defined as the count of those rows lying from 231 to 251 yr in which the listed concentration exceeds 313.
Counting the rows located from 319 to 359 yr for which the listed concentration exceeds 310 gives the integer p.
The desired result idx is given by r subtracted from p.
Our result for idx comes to 12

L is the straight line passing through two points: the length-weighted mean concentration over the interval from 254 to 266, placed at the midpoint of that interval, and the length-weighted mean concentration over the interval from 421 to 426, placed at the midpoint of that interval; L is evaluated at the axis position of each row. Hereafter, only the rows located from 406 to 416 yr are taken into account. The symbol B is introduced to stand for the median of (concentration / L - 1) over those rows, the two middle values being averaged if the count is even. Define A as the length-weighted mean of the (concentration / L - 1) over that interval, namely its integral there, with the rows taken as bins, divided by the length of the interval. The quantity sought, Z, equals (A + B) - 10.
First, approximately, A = 0.31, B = 0.33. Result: -9.4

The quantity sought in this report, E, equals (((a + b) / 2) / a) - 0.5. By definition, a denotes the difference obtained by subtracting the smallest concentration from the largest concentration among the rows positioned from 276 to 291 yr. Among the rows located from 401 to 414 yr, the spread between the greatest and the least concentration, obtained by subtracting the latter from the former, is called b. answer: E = 1.05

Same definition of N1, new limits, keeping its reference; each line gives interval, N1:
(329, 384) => 367.5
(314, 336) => 322.5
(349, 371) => 367.5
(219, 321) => 247.5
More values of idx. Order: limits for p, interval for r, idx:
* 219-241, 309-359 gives -15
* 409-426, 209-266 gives -2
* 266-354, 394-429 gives 31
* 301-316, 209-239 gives 4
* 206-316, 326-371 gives 12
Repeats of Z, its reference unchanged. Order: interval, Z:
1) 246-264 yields -10.2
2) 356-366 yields -9.1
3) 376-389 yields -9.0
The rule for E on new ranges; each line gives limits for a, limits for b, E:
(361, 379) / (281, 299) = 0.92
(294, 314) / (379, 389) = 0.52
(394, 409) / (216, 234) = 0.57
